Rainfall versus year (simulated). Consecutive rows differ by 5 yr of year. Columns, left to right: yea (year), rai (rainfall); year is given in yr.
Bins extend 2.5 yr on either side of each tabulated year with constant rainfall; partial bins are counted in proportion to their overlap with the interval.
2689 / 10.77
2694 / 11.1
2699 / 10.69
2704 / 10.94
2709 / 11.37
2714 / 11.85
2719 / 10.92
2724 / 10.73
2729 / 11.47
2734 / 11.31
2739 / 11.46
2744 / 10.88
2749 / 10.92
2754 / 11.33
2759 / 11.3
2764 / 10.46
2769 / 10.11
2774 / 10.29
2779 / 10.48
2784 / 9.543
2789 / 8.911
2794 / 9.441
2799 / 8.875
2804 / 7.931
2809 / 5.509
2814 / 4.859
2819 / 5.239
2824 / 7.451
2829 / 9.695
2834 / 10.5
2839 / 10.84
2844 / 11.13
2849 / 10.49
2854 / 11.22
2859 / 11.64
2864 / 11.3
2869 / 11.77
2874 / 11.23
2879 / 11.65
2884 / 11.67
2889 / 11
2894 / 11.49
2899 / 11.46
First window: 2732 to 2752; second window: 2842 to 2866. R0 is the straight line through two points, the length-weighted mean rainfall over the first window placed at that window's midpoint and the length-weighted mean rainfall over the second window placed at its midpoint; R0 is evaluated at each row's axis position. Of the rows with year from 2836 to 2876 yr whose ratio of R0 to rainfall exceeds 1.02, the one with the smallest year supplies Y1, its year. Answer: 2839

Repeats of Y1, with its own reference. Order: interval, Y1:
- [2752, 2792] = 2764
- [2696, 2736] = 2699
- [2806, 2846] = 2809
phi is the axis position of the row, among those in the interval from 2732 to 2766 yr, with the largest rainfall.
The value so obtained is 2739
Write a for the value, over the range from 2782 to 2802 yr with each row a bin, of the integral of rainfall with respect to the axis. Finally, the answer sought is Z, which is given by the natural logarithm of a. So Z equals 5.21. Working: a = 183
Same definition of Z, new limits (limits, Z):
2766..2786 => 5.31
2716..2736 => 5.40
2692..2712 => 5.40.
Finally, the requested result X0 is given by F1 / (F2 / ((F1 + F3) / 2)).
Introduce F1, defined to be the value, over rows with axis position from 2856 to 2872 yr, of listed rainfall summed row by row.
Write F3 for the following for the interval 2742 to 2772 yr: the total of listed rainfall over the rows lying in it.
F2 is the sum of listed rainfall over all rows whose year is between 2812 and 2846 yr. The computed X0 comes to 29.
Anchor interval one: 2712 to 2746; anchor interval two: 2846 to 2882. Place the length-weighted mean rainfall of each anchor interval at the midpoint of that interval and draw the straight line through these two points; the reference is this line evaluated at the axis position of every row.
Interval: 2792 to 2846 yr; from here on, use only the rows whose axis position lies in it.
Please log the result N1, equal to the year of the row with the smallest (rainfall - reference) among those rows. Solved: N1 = 2814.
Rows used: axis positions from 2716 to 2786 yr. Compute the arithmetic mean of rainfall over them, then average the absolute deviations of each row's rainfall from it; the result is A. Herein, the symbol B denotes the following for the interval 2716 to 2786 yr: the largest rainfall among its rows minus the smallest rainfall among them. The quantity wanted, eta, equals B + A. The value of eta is 2.4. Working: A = 0.5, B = 2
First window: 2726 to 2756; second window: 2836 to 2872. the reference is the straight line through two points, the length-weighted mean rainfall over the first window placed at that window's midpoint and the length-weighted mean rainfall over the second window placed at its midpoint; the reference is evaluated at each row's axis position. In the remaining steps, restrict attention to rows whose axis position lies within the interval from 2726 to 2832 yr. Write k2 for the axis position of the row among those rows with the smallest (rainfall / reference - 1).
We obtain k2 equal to 2814 yr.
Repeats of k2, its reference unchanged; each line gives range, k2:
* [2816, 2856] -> 2819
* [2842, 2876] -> 2849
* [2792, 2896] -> 2814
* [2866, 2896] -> 2889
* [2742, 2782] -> 2769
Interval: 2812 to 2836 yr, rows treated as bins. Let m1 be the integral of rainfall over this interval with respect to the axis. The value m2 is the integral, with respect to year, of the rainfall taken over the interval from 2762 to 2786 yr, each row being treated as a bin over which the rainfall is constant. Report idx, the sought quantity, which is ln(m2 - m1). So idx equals 4.1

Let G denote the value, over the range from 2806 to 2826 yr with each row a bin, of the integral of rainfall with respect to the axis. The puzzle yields 116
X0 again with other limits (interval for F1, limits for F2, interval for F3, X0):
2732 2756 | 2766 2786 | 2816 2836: 61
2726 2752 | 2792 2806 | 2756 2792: 136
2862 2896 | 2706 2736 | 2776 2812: 83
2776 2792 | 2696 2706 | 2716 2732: 42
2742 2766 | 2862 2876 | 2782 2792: 59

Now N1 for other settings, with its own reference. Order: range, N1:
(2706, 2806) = 2804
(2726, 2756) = 2744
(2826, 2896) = 2829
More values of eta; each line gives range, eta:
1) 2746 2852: 8.0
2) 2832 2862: 1.5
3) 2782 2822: 6.4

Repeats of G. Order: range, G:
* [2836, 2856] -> 218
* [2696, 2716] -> 224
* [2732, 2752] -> 223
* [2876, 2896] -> 229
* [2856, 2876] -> 230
